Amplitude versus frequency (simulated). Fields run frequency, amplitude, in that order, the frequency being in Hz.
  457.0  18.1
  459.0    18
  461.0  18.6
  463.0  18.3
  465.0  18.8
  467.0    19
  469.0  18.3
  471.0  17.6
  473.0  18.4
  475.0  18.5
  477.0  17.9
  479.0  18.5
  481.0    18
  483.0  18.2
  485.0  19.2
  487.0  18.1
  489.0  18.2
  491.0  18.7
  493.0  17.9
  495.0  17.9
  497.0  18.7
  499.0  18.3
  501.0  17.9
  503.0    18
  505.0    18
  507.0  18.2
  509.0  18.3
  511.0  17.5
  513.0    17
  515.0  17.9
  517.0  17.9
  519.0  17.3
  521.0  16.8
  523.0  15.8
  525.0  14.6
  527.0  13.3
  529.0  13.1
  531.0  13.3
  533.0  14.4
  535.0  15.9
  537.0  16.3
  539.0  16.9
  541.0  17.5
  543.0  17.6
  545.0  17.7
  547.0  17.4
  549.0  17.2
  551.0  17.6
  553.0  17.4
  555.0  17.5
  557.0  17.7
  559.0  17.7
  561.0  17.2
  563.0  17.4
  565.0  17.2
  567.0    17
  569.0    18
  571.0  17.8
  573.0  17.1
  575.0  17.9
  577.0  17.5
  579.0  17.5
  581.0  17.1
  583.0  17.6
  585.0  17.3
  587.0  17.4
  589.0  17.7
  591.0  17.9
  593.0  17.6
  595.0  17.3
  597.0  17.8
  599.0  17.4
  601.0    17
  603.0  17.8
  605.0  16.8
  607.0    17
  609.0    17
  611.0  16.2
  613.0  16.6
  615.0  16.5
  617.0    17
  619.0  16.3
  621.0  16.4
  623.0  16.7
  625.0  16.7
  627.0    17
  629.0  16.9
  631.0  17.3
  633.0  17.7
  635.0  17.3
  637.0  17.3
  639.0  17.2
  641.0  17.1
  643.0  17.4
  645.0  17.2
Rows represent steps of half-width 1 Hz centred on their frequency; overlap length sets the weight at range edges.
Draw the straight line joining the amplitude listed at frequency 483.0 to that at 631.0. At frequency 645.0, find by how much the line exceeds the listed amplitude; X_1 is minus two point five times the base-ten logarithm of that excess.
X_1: 4.6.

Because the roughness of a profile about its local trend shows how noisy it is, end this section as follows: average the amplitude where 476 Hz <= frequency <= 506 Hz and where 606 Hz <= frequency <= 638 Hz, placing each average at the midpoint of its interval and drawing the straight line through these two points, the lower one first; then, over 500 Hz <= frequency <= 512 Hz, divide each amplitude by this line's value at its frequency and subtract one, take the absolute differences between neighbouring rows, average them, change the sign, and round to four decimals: -0.0140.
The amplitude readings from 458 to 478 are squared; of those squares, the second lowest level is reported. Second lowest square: 320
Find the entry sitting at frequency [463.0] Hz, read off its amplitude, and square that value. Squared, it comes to 335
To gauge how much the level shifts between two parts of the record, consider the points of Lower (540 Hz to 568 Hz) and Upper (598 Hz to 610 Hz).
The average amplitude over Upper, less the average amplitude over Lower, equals -0.3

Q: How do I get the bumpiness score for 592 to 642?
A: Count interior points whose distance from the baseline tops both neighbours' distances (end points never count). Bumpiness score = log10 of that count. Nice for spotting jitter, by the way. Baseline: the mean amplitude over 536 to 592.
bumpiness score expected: 0.90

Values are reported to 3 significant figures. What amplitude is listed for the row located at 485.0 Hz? 19.2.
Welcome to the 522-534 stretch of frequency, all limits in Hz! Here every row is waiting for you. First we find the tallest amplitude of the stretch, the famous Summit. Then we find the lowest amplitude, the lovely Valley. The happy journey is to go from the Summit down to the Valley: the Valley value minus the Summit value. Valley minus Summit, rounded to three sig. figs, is -2.70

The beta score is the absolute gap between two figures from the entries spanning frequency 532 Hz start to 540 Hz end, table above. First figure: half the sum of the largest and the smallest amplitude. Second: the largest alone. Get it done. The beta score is 1.25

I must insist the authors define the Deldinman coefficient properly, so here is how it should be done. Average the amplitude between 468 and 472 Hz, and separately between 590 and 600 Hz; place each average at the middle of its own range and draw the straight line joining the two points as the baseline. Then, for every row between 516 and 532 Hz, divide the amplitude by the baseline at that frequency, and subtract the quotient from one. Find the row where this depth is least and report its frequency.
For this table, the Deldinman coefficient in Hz 517.0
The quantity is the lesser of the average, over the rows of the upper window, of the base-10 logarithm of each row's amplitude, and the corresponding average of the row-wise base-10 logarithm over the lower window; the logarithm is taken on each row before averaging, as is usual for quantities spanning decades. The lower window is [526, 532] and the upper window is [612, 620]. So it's 1.12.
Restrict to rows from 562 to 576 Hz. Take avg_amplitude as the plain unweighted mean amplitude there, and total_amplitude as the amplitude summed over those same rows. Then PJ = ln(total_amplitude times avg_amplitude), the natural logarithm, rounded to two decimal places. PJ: 7.67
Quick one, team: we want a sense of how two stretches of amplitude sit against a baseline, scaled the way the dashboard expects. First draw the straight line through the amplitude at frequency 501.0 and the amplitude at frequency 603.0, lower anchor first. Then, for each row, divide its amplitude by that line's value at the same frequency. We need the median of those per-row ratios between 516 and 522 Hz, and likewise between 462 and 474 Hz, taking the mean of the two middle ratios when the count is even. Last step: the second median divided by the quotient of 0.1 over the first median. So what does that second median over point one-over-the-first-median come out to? 9.90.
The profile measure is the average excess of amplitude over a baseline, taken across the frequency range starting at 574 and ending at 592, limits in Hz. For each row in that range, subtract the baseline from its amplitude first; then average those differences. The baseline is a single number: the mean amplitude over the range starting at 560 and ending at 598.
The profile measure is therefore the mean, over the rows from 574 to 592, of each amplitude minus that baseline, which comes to 0.1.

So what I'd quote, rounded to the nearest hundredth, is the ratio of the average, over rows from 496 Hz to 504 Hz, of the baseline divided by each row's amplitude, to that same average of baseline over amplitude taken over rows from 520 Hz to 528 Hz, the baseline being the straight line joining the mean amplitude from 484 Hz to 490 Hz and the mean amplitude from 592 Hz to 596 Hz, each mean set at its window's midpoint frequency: 0.83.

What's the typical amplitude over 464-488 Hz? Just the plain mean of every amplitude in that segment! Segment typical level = 18.4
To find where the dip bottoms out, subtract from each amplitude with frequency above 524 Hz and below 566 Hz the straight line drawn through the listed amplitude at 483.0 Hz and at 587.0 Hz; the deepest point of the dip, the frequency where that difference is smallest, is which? 529.0 Hz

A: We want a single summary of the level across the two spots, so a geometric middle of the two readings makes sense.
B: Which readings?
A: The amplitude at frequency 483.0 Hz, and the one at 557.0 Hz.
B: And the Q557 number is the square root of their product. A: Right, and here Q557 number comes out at 17.9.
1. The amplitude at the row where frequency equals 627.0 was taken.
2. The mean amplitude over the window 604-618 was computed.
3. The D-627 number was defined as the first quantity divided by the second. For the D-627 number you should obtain 1.02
